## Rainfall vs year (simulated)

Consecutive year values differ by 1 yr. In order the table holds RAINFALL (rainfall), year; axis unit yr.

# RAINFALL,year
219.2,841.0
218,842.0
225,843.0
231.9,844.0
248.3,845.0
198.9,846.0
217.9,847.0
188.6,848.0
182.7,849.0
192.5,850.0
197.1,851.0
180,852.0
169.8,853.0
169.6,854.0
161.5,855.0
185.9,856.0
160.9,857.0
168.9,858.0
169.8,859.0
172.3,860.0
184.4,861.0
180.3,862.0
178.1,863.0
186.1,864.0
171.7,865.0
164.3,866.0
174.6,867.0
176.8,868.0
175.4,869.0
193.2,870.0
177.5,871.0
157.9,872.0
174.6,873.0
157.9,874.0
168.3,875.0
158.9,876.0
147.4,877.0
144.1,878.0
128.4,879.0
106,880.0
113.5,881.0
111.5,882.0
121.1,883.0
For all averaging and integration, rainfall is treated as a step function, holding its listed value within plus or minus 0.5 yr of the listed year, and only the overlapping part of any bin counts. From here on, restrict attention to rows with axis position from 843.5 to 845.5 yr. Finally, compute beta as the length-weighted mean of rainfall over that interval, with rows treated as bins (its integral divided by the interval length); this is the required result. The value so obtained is 240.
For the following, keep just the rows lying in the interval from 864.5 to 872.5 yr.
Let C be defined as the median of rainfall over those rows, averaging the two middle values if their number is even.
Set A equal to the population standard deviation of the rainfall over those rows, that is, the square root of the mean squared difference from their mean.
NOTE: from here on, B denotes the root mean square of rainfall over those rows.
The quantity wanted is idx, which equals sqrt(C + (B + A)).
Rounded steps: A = 9.7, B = 174.2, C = 175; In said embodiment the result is 18.9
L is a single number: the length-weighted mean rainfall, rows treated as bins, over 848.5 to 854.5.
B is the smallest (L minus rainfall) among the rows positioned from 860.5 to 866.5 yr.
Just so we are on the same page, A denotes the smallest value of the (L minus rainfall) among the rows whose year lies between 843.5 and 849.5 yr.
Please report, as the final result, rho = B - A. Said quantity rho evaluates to 62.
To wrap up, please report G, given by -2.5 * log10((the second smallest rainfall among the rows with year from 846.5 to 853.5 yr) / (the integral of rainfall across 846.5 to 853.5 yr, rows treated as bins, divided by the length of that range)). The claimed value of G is 0.06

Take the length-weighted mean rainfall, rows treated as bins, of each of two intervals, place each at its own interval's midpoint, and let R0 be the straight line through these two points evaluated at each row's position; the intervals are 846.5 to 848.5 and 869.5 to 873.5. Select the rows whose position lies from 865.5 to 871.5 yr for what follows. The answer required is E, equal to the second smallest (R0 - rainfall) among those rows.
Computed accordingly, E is -1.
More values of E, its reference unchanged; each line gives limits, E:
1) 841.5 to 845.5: -25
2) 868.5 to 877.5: -1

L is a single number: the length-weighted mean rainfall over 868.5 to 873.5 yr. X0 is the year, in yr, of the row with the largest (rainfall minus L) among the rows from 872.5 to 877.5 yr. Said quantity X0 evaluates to 873.0 yr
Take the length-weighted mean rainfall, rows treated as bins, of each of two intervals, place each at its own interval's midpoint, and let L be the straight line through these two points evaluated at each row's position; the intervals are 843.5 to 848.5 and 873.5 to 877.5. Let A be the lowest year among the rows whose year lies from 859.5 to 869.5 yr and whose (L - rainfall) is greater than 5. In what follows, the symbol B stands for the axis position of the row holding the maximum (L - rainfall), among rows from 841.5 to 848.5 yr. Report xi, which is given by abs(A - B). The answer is 12 yr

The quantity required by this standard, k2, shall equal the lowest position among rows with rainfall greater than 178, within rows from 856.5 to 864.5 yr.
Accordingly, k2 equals 861.0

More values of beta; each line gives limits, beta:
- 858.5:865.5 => 178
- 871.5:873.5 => 166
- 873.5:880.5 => 144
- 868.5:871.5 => 182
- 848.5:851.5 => 191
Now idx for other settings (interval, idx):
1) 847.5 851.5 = 19.7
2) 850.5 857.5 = 18.9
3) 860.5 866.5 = 19.1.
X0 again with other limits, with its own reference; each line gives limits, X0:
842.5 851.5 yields 845.0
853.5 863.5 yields 856.0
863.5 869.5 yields 864.0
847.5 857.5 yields 851.0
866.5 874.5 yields 870.0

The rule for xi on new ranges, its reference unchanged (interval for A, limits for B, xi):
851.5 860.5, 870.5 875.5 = 20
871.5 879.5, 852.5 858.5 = 17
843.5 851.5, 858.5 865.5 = 13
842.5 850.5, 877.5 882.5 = 34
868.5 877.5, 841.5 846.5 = 26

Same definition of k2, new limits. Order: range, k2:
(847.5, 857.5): 848.0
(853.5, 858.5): 856.0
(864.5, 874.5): 870.0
